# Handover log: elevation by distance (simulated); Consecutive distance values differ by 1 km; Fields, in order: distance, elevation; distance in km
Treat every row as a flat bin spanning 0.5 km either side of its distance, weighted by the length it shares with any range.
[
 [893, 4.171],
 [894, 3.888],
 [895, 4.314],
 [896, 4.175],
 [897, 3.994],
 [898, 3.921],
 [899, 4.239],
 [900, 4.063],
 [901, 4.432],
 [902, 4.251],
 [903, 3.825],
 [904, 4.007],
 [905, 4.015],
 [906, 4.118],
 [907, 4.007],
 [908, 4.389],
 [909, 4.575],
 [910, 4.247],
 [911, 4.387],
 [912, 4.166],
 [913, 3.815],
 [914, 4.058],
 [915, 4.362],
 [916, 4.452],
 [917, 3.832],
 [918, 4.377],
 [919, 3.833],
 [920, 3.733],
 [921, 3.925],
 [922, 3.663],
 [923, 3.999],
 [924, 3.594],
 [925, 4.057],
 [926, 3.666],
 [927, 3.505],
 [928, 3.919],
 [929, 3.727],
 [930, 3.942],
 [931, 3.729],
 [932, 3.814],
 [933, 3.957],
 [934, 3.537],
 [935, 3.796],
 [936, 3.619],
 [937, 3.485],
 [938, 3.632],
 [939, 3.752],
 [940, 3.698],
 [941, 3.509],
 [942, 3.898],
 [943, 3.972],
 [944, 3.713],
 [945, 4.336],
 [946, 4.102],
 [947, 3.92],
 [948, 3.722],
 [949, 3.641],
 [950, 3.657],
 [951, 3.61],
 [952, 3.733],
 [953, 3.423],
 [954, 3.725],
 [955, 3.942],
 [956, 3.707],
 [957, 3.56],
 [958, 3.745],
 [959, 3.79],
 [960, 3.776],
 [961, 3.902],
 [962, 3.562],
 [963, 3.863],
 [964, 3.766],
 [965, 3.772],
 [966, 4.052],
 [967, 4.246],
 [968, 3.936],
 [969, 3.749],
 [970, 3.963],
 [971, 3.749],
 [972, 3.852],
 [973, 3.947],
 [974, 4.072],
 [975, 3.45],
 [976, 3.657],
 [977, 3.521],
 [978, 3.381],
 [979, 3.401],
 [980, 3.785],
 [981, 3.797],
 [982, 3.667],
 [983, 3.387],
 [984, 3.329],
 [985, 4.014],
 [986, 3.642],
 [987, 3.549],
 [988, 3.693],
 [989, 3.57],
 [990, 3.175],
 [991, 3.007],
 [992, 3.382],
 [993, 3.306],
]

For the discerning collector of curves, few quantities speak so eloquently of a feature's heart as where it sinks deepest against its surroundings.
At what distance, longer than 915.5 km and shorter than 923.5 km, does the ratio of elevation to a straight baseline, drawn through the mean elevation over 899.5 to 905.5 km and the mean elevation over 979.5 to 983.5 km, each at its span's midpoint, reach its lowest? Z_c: 922 km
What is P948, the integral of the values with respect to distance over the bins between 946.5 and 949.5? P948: 11.3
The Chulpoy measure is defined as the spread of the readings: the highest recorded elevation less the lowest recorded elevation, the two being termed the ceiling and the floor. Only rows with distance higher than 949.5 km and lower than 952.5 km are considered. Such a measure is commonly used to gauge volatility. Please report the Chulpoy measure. 0.12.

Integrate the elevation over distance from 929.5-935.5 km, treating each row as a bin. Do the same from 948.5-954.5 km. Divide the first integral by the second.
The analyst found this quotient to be 1.05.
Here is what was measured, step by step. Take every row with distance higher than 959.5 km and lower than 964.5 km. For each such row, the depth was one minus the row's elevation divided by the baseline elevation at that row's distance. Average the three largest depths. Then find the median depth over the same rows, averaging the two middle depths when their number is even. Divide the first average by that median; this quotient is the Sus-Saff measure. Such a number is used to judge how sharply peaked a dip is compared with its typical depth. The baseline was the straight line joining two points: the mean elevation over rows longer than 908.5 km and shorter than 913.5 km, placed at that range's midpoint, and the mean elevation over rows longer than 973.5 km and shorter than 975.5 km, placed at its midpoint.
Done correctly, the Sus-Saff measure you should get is 2.1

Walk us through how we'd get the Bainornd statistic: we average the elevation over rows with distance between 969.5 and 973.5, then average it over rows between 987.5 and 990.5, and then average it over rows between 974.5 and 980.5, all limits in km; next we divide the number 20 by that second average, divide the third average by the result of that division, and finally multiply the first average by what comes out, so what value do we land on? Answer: 2.4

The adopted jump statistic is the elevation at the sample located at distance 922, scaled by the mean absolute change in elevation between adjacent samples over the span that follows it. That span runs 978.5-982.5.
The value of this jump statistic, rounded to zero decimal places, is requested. 21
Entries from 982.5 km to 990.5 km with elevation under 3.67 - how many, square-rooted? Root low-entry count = 2.4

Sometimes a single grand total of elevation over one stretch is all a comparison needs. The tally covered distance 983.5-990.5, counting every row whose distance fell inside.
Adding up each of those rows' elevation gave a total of 25.0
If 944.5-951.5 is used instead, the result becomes 27.0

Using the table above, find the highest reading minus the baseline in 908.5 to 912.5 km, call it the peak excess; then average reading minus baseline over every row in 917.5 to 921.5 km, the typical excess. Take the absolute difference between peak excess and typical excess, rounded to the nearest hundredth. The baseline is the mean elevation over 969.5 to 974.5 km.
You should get 0.61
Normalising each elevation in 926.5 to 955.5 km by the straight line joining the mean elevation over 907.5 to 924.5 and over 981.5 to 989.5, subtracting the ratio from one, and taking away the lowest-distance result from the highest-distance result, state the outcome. -0.16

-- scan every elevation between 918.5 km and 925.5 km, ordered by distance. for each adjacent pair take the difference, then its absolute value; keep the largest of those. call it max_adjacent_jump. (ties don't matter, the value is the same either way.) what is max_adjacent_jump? 0.46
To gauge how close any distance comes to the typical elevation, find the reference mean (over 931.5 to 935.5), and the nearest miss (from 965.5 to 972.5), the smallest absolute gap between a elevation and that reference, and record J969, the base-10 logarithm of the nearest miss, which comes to -1.6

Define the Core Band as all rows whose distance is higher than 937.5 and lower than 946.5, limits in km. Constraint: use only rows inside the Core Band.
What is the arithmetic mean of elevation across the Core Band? 3.85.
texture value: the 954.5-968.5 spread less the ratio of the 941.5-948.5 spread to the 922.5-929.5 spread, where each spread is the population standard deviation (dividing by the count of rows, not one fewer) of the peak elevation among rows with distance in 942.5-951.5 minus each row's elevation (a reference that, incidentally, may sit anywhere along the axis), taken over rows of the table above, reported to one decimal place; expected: -0.9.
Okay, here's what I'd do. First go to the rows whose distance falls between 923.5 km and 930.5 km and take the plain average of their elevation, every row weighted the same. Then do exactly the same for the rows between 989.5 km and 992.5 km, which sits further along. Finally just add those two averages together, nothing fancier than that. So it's 6.96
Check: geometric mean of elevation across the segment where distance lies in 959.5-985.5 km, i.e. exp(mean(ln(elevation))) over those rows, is 3.75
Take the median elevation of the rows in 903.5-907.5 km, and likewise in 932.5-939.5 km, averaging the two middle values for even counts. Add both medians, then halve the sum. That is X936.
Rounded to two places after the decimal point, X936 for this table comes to 3.82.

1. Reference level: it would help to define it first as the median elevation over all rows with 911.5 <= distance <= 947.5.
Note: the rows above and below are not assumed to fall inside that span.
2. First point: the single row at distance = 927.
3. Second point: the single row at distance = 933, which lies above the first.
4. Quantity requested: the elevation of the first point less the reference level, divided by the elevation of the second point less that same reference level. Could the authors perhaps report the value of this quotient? -2.4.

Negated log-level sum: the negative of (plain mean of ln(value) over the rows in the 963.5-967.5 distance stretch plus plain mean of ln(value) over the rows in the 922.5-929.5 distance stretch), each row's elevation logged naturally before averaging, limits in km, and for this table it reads -2.70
